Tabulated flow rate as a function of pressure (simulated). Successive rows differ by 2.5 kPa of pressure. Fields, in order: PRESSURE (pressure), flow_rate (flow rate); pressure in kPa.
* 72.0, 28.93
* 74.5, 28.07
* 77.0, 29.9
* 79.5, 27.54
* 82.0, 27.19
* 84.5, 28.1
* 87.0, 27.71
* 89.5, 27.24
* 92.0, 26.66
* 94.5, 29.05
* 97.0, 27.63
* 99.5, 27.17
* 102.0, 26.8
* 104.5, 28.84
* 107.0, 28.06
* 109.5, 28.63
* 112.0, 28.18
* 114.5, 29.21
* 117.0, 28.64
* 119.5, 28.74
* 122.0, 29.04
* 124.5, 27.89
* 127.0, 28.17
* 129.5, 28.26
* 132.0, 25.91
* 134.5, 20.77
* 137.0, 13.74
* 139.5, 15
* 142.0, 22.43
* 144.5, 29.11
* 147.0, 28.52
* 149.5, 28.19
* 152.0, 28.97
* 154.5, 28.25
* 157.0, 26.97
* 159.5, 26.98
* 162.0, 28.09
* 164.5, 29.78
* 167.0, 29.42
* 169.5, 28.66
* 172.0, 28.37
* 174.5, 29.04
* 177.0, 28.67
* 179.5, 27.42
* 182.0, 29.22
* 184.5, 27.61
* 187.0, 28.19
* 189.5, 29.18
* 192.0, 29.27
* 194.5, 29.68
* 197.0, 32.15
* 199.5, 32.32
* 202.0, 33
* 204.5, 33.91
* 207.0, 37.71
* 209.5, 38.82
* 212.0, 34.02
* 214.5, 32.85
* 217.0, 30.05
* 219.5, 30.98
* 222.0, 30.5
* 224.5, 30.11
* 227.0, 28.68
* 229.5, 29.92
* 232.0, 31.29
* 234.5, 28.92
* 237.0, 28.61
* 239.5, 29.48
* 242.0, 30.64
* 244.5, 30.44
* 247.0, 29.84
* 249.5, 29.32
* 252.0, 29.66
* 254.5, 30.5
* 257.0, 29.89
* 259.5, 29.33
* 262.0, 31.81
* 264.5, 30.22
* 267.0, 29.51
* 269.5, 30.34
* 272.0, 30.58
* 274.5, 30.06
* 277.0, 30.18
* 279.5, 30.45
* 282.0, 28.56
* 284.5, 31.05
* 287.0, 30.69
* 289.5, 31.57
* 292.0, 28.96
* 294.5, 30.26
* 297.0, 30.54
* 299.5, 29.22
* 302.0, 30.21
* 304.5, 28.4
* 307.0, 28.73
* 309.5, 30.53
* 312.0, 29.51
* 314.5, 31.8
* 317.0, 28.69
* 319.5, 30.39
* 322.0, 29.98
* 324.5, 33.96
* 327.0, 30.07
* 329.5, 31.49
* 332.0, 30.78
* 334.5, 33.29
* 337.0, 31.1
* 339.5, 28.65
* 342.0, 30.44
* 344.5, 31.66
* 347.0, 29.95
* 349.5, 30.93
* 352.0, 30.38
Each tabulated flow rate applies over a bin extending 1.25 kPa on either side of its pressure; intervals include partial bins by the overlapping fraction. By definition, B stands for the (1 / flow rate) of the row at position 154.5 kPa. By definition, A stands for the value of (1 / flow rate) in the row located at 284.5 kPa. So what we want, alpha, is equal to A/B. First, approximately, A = 0.0322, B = 0.0354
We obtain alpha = 0.91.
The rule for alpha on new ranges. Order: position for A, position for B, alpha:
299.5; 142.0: 0.77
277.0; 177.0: 0.95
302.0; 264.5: 1.00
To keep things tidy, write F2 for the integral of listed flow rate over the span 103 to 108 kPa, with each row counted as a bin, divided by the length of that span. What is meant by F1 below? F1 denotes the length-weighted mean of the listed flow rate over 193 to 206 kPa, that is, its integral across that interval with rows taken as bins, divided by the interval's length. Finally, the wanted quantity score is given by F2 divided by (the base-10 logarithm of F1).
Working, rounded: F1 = 32.3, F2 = 28.4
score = 18.82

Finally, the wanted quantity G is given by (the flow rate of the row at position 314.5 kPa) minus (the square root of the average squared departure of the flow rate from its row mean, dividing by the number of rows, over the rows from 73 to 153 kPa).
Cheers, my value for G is 28.1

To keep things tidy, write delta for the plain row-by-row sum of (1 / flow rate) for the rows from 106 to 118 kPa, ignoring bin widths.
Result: 0.175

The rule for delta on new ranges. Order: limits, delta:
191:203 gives 0.160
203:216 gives 0.142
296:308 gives 0.170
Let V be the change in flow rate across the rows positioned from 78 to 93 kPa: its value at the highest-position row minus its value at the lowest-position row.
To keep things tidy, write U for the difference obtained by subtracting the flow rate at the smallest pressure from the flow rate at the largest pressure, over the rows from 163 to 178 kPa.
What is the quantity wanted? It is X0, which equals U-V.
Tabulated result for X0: -0.2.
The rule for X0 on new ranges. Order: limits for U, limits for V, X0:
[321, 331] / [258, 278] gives 0.7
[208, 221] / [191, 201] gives -10.9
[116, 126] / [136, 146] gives -16.1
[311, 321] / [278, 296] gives 1.1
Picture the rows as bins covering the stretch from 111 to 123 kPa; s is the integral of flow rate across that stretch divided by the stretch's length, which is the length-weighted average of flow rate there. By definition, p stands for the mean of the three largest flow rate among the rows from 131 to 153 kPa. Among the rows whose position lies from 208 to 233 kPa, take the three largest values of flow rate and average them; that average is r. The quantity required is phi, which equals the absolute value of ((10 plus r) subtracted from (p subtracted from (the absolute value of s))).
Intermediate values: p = 29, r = 35.2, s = 28.8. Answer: 45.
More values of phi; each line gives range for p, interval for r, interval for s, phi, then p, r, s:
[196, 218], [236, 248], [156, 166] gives 49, 37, 30.3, 28.0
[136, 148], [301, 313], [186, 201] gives 37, 27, 30.1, 30.2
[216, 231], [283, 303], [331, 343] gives 41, 31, 31.1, 30.9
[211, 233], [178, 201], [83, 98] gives 46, 33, 31.4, 27.7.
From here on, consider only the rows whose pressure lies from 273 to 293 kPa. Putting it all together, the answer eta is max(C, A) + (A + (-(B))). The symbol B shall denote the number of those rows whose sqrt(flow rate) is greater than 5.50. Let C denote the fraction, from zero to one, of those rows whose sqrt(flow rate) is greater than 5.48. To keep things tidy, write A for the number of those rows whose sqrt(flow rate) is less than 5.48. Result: 0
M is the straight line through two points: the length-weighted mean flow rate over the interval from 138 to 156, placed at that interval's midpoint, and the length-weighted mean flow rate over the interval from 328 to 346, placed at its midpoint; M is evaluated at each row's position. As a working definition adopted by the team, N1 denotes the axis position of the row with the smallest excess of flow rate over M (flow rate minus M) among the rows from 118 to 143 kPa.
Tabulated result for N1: 137.0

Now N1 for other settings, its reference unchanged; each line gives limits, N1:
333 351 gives 339.5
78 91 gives 89.5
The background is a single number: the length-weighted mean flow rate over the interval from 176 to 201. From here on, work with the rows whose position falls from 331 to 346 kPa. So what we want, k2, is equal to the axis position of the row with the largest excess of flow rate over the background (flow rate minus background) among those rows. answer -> 334.5 kPa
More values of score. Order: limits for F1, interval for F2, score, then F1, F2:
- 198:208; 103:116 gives 18.63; 34.1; 28.6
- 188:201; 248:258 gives 20.10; 30.5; 29.8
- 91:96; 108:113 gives 19.64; 27.9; 28.4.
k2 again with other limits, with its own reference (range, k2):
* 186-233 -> 209.5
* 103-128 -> 114.5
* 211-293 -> 212.0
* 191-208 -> 207.0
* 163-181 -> 164.5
